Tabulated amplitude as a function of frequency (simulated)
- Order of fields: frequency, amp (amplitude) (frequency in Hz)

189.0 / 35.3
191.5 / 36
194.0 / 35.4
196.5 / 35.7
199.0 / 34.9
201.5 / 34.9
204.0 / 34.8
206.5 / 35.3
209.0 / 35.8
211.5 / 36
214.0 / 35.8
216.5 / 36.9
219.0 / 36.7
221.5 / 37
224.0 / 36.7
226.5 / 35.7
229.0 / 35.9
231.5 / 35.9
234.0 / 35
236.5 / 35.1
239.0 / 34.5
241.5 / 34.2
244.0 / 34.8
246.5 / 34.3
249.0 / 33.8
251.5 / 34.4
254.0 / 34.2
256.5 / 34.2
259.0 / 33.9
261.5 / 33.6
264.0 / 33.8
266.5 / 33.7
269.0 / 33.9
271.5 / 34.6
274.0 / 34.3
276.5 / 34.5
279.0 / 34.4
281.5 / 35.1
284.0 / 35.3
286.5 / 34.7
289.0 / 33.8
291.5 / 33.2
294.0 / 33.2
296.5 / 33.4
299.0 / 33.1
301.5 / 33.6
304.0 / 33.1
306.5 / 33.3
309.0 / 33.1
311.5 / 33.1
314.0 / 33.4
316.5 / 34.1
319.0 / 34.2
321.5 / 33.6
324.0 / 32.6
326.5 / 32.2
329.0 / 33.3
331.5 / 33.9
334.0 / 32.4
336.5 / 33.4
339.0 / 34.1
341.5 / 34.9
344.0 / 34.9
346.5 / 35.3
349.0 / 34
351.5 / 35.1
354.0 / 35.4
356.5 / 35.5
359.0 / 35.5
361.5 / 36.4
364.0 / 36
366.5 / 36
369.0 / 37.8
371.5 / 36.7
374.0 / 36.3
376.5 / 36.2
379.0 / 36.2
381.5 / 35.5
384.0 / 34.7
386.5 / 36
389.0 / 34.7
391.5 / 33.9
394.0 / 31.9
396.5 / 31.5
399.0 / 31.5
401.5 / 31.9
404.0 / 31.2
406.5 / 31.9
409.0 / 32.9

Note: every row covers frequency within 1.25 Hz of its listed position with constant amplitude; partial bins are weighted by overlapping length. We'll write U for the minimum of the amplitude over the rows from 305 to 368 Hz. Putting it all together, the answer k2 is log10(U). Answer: 1.51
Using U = 32.2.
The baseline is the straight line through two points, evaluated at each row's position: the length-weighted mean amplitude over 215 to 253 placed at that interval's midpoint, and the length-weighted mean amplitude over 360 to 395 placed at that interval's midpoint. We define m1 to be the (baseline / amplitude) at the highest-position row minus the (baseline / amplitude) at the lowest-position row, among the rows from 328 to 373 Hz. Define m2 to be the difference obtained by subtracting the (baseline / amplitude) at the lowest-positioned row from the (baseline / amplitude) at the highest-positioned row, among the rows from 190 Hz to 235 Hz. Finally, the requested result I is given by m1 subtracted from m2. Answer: 0.13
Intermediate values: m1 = -0.10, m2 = 0.030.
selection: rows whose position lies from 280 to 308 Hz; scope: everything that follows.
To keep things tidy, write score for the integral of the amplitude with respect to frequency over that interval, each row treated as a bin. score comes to 946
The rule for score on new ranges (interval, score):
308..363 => 1877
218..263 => 1574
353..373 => 723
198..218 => 711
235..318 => 2822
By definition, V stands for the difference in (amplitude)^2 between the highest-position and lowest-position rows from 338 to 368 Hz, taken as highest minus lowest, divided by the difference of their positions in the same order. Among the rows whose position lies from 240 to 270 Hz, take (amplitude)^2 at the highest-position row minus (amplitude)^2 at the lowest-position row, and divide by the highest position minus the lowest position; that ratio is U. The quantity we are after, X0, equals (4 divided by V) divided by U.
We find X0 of -1.1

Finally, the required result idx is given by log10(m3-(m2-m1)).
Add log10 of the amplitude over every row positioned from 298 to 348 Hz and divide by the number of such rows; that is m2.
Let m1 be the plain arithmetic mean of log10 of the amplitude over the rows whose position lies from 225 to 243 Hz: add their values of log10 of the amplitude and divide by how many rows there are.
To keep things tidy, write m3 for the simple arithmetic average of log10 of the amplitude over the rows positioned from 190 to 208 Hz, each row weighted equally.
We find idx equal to 0.195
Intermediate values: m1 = 1.55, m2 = 1.53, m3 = 1.55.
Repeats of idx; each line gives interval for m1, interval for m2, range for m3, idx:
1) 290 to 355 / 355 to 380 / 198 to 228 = 0.183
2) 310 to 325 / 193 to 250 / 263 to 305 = 0.178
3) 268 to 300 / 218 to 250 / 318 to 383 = 0.184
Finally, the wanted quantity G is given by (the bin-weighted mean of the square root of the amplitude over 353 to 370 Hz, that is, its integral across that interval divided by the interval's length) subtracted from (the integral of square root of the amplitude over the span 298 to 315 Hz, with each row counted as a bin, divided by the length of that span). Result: -0.2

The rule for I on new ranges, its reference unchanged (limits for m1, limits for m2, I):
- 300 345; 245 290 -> 0.05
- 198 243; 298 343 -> -0.08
